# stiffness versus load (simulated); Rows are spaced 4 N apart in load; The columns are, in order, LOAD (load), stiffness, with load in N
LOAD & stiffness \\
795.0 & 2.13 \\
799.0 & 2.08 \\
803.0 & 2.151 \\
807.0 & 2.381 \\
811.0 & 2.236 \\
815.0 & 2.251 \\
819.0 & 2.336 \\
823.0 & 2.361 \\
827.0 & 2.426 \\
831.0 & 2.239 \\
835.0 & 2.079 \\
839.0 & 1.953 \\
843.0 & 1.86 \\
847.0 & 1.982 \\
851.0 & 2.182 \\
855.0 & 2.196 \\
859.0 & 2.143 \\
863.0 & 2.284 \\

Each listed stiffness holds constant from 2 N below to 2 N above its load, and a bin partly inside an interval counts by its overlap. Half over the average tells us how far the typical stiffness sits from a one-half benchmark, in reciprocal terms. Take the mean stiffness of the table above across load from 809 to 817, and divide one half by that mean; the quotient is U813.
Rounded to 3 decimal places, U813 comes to 0.223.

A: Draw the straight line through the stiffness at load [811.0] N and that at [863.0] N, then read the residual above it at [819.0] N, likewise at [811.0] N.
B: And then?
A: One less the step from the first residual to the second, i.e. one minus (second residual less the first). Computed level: 1.1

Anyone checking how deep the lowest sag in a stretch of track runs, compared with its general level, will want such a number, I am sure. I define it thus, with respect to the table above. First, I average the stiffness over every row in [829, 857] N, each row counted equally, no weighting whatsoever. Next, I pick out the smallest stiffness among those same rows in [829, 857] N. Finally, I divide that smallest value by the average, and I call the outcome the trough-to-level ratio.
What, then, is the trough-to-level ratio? 0.90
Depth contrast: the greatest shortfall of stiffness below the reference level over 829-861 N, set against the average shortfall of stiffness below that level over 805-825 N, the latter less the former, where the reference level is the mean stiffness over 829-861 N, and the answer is -0.45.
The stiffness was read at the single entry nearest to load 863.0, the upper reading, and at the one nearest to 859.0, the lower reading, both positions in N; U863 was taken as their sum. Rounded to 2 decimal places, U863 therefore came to 4.43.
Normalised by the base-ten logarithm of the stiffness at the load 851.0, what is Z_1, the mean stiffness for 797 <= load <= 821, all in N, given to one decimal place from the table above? 6.6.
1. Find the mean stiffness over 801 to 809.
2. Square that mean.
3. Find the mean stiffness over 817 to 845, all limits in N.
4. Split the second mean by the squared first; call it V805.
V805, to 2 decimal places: 0.42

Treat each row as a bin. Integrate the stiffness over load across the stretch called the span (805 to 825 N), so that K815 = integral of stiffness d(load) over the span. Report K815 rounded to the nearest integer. 46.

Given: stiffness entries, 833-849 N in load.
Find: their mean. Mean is 1.97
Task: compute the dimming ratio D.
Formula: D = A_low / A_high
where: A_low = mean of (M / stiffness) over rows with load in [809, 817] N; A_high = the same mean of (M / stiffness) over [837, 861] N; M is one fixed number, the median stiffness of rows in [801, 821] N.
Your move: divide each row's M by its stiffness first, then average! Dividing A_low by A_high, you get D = 0.911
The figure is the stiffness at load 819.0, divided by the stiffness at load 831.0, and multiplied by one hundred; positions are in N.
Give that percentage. 104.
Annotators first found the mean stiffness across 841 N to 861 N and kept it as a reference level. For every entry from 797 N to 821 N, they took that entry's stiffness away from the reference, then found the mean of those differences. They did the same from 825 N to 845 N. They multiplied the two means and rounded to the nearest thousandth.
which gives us 0.006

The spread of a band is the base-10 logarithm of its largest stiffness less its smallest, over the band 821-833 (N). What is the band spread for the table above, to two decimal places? -0.73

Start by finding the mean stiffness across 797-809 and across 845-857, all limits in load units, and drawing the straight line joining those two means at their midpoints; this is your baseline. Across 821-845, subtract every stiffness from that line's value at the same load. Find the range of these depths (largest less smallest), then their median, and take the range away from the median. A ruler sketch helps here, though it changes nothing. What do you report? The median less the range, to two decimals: -0.55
